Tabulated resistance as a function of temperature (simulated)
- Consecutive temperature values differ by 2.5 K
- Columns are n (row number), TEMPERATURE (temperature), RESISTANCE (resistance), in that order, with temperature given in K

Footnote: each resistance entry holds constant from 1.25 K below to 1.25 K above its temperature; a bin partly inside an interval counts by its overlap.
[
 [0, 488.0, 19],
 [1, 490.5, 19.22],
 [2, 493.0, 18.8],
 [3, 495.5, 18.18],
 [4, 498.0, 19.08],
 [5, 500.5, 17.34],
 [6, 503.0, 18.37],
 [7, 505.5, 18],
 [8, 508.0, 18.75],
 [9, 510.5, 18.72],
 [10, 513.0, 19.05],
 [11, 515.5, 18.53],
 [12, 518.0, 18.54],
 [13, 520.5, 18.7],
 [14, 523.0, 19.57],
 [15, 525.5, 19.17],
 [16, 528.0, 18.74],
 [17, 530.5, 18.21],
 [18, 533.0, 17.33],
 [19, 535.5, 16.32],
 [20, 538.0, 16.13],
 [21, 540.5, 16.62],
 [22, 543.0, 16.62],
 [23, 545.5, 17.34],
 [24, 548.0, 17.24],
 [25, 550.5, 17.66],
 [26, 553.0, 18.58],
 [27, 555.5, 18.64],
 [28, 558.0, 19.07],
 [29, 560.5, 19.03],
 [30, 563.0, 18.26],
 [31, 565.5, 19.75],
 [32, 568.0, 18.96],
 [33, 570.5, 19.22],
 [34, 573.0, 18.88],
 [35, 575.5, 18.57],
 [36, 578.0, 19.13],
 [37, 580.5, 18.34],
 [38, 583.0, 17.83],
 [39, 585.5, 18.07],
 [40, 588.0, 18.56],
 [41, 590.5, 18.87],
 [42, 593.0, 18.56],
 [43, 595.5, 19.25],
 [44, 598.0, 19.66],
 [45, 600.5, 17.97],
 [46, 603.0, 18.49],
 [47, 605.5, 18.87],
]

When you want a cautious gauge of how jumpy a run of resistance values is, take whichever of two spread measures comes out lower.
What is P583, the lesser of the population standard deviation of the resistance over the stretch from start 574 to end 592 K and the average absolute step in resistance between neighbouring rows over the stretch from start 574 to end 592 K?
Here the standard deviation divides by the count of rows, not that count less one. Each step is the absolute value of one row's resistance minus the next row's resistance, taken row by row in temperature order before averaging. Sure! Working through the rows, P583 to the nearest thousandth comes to 0.414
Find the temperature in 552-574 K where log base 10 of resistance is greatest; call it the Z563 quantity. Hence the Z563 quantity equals 565.5 K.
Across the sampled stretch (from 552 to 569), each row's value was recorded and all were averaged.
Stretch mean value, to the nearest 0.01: 18.90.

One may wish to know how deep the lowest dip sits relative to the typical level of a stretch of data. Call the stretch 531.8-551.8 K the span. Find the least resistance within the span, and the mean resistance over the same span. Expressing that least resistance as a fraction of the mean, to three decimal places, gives 0.954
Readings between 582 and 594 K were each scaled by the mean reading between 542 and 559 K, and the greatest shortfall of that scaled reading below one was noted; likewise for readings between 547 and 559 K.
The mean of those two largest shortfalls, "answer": 0.02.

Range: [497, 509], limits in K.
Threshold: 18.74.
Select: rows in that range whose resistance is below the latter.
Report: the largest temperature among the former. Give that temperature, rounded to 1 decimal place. 505.5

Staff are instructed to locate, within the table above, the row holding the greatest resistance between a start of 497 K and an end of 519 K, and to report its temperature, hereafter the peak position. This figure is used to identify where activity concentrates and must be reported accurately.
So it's 498.0 K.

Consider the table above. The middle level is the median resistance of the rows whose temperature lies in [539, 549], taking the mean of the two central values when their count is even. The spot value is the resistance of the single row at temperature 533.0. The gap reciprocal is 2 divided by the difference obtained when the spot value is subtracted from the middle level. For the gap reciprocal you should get -5.0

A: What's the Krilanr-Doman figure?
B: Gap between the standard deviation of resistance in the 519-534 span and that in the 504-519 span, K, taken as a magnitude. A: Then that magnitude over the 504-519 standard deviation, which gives 1.2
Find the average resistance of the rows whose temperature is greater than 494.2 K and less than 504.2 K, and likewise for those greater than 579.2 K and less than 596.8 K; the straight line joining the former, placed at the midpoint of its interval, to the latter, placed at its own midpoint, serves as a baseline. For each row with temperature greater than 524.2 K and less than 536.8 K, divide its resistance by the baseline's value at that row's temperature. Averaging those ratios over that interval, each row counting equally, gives 0.979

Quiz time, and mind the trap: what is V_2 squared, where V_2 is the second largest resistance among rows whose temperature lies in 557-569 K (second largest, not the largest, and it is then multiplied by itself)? 364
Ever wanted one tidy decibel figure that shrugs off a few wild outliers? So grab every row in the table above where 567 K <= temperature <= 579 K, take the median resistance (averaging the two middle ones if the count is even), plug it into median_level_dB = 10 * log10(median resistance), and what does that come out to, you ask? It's 12.8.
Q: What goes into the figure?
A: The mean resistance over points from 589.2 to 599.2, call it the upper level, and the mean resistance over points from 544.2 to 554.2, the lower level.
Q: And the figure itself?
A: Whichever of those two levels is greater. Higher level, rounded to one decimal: 19.1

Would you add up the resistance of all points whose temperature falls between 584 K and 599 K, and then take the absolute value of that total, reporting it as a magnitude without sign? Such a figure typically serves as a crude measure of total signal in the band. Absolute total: 113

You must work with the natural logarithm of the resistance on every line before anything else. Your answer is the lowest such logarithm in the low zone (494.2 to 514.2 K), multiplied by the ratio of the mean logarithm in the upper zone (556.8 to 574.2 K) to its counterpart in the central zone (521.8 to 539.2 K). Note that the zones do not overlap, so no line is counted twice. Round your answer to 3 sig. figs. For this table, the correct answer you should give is 2.91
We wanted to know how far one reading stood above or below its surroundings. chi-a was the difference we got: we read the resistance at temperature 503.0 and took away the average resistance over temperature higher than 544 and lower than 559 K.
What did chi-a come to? 0.3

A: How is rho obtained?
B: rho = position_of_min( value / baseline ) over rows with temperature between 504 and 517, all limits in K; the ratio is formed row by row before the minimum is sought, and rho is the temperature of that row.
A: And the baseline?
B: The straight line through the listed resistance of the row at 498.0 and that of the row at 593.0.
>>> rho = 505.5 K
